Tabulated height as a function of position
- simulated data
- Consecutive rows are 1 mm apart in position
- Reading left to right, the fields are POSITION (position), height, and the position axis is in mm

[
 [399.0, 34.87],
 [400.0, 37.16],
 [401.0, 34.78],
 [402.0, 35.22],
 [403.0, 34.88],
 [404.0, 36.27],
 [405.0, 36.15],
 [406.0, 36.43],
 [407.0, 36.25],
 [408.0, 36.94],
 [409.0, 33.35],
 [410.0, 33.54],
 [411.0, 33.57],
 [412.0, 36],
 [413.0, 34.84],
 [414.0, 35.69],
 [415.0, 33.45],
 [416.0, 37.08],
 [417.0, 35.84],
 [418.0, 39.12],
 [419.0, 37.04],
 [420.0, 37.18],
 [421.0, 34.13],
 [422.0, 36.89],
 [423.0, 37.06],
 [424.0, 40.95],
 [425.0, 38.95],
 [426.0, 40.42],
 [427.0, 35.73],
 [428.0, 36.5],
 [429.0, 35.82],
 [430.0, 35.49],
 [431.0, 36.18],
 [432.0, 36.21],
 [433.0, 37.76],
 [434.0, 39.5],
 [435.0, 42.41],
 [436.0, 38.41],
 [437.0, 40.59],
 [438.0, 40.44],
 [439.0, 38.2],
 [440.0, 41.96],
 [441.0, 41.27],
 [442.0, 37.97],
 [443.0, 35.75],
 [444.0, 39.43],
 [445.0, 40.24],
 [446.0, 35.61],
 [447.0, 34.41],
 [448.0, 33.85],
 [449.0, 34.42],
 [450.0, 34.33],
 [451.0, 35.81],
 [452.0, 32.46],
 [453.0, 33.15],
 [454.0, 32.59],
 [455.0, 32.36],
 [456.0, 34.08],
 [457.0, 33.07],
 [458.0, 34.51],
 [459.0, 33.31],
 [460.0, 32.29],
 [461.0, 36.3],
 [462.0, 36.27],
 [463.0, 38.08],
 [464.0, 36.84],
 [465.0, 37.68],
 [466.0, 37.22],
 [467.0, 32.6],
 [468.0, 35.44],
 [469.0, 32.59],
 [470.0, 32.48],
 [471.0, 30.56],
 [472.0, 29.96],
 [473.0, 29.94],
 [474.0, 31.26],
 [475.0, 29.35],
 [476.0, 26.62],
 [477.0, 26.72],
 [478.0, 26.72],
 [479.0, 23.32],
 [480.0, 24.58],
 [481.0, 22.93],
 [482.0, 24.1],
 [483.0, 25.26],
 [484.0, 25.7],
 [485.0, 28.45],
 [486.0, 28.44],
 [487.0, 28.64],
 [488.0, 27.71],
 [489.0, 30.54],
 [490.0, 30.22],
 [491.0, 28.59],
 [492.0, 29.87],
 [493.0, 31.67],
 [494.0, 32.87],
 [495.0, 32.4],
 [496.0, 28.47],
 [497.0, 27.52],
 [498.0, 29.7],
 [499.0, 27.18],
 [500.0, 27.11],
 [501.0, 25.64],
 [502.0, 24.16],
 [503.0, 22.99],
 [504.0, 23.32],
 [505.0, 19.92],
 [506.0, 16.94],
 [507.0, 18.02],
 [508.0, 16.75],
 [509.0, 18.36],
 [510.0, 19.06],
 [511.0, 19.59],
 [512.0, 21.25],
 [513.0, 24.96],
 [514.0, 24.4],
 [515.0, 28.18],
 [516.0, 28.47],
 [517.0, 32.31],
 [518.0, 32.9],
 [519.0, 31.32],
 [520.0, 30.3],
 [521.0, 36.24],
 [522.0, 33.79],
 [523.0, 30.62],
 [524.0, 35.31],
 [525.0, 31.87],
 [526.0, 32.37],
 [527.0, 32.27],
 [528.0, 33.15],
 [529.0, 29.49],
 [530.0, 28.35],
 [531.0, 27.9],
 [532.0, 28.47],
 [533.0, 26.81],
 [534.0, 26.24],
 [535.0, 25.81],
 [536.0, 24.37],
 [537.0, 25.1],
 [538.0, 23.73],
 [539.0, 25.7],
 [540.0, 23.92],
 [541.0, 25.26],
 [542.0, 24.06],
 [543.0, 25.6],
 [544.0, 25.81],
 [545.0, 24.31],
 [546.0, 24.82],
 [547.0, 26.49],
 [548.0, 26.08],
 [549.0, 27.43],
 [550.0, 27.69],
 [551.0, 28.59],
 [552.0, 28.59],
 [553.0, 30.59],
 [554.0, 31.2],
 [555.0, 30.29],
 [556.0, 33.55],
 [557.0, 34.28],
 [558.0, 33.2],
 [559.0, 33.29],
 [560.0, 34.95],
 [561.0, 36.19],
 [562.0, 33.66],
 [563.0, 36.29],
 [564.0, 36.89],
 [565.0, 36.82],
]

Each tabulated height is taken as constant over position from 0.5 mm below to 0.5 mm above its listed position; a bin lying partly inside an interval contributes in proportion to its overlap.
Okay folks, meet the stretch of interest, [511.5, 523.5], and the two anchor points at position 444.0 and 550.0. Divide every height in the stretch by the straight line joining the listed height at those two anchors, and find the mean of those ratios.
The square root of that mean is 0.97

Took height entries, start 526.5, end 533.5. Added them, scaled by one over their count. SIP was 29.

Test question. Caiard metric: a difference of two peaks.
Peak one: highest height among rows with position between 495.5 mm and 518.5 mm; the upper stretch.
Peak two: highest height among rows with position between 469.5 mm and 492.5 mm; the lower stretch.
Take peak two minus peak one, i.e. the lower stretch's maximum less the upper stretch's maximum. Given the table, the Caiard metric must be 0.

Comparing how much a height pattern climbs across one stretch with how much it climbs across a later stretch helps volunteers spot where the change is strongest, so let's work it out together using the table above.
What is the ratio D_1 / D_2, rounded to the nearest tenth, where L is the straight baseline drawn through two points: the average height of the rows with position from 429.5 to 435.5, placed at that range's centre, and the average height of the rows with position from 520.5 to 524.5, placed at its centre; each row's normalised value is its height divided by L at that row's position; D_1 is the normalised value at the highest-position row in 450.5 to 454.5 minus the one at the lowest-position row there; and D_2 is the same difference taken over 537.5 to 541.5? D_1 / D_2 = -1.7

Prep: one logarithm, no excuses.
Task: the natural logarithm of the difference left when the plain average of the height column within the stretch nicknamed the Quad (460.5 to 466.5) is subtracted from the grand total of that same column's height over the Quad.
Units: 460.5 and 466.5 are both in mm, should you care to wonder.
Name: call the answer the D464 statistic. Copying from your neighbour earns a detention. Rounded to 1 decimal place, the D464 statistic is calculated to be 5.2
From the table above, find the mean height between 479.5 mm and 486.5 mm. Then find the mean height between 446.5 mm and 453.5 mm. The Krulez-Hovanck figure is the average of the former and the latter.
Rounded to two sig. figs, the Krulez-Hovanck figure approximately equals 30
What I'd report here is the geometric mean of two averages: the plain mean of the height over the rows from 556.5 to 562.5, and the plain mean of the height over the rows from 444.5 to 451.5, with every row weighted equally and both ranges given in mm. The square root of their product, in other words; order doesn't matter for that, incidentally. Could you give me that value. 34.9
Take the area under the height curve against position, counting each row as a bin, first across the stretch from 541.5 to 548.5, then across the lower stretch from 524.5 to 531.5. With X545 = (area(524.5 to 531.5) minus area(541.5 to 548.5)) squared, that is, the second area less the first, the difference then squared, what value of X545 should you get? 1462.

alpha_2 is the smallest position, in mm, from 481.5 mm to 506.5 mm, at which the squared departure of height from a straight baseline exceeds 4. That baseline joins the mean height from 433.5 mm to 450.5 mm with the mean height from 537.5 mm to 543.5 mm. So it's 482.0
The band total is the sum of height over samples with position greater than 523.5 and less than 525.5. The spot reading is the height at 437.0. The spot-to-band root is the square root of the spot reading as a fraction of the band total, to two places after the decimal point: 0.78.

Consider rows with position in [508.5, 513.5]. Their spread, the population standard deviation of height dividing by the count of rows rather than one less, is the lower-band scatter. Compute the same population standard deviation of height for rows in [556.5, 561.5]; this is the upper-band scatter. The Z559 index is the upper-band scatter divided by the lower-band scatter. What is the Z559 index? 0.47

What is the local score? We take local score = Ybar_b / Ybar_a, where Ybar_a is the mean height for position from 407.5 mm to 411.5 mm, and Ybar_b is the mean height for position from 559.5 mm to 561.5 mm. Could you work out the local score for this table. 1.04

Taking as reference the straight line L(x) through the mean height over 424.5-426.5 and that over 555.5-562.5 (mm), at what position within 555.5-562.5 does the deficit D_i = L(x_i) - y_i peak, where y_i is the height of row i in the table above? 558.0 mm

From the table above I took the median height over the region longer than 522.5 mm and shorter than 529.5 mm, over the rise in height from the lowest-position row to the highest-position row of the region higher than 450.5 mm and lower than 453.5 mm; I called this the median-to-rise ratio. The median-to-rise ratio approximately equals -12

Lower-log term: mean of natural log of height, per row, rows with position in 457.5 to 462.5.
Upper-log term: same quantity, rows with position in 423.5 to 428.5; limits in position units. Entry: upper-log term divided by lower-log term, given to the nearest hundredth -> 1.03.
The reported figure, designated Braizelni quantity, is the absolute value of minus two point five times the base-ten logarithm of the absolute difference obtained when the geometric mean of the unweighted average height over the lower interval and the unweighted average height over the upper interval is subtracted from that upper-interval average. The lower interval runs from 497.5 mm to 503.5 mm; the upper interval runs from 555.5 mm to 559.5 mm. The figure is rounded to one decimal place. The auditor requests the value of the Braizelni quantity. 1.5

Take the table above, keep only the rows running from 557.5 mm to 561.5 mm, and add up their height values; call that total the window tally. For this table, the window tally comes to 138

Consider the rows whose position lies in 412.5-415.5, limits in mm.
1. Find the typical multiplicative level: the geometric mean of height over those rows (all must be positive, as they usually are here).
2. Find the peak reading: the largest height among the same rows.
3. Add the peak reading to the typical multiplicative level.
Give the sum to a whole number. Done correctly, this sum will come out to 70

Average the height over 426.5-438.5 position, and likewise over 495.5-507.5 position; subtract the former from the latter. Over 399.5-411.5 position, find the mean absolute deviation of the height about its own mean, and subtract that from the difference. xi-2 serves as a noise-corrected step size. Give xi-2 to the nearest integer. -15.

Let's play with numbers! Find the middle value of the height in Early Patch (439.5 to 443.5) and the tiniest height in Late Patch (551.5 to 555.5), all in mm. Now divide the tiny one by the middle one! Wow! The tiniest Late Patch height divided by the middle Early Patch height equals 0.72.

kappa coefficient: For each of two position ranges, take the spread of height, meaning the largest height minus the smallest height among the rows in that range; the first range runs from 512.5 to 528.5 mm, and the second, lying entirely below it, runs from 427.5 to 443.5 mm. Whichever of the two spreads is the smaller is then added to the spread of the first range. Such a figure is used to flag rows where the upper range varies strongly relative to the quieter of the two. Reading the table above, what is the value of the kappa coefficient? 19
